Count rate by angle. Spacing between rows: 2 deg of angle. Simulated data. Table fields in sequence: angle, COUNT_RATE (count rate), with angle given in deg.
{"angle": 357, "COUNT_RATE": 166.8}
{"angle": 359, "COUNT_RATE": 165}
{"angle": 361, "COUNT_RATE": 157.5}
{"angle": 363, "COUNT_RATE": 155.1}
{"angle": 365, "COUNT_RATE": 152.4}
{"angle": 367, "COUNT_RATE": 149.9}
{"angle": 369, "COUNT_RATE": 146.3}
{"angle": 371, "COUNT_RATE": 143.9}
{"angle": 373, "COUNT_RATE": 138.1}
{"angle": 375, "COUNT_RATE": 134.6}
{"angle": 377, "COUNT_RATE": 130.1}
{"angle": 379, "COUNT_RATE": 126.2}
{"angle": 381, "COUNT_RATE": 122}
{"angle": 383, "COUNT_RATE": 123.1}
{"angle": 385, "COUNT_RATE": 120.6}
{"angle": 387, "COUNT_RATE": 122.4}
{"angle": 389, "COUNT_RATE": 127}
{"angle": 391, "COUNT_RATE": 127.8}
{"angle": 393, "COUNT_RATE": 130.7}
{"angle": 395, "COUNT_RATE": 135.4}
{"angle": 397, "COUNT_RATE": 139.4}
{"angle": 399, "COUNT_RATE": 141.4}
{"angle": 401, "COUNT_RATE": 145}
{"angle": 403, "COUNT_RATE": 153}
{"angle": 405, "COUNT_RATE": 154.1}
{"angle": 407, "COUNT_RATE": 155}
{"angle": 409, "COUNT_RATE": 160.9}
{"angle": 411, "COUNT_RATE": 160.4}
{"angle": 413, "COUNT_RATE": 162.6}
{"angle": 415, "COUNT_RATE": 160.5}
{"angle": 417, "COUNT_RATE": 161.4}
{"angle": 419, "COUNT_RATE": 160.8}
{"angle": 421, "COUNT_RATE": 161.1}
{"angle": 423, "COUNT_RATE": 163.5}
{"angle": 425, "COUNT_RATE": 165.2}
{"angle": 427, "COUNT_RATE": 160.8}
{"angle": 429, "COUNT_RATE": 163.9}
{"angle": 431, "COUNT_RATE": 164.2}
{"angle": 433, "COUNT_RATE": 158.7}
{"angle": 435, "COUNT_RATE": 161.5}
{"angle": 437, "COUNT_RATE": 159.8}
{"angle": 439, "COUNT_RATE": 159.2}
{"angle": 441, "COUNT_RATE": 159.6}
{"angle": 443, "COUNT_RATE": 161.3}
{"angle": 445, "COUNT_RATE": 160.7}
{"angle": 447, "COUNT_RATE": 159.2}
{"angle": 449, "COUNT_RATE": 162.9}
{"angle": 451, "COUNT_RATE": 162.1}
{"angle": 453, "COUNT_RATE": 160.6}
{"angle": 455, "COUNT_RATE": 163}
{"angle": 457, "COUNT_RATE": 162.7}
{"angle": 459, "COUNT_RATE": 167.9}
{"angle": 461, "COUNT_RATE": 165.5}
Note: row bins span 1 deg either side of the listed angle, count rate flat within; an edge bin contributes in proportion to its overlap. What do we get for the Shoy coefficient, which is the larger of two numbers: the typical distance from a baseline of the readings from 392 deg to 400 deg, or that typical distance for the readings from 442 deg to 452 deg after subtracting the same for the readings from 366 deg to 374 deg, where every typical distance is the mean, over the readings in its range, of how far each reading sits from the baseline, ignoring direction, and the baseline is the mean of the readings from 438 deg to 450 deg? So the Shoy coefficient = 24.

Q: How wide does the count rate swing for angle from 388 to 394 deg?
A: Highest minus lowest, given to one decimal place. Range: 3.7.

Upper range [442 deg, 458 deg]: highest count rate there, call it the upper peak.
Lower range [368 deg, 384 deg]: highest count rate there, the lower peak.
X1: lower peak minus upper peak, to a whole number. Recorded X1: -17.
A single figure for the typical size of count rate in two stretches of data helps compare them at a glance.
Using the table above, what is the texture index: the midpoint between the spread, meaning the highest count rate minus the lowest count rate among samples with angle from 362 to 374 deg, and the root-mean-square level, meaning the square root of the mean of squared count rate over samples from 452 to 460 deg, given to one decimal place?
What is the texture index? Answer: 90.3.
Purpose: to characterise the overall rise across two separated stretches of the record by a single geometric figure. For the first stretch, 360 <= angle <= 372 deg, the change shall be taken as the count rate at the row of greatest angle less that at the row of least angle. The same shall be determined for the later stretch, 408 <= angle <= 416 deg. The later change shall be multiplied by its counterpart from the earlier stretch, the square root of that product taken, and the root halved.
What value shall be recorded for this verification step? 1.2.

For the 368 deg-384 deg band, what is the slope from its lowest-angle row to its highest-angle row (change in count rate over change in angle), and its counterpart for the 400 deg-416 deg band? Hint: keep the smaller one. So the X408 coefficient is -1.66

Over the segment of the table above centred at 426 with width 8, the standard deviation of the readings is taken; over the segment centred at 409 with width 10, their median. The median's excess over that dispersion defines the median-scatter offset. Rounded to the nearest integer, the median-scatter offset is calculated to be 159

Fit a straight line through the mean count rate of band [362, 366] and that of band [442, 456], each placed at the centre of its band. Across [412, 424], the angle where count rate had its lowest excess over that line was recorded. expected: 419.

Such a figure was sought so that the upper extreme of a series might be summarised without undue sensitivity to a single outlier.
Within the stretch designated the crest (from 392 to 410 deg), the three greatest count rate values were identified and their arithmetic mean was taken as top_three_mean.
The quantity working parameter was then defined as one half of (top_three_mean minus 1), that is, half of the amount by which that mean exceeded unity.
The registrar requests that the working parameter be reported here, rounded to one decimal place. 77.8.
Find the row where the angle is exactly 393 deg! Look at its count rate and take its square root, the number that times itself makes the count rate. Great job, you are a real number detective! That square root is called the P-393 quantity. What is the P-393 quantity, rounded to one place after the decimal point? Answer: 11.4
